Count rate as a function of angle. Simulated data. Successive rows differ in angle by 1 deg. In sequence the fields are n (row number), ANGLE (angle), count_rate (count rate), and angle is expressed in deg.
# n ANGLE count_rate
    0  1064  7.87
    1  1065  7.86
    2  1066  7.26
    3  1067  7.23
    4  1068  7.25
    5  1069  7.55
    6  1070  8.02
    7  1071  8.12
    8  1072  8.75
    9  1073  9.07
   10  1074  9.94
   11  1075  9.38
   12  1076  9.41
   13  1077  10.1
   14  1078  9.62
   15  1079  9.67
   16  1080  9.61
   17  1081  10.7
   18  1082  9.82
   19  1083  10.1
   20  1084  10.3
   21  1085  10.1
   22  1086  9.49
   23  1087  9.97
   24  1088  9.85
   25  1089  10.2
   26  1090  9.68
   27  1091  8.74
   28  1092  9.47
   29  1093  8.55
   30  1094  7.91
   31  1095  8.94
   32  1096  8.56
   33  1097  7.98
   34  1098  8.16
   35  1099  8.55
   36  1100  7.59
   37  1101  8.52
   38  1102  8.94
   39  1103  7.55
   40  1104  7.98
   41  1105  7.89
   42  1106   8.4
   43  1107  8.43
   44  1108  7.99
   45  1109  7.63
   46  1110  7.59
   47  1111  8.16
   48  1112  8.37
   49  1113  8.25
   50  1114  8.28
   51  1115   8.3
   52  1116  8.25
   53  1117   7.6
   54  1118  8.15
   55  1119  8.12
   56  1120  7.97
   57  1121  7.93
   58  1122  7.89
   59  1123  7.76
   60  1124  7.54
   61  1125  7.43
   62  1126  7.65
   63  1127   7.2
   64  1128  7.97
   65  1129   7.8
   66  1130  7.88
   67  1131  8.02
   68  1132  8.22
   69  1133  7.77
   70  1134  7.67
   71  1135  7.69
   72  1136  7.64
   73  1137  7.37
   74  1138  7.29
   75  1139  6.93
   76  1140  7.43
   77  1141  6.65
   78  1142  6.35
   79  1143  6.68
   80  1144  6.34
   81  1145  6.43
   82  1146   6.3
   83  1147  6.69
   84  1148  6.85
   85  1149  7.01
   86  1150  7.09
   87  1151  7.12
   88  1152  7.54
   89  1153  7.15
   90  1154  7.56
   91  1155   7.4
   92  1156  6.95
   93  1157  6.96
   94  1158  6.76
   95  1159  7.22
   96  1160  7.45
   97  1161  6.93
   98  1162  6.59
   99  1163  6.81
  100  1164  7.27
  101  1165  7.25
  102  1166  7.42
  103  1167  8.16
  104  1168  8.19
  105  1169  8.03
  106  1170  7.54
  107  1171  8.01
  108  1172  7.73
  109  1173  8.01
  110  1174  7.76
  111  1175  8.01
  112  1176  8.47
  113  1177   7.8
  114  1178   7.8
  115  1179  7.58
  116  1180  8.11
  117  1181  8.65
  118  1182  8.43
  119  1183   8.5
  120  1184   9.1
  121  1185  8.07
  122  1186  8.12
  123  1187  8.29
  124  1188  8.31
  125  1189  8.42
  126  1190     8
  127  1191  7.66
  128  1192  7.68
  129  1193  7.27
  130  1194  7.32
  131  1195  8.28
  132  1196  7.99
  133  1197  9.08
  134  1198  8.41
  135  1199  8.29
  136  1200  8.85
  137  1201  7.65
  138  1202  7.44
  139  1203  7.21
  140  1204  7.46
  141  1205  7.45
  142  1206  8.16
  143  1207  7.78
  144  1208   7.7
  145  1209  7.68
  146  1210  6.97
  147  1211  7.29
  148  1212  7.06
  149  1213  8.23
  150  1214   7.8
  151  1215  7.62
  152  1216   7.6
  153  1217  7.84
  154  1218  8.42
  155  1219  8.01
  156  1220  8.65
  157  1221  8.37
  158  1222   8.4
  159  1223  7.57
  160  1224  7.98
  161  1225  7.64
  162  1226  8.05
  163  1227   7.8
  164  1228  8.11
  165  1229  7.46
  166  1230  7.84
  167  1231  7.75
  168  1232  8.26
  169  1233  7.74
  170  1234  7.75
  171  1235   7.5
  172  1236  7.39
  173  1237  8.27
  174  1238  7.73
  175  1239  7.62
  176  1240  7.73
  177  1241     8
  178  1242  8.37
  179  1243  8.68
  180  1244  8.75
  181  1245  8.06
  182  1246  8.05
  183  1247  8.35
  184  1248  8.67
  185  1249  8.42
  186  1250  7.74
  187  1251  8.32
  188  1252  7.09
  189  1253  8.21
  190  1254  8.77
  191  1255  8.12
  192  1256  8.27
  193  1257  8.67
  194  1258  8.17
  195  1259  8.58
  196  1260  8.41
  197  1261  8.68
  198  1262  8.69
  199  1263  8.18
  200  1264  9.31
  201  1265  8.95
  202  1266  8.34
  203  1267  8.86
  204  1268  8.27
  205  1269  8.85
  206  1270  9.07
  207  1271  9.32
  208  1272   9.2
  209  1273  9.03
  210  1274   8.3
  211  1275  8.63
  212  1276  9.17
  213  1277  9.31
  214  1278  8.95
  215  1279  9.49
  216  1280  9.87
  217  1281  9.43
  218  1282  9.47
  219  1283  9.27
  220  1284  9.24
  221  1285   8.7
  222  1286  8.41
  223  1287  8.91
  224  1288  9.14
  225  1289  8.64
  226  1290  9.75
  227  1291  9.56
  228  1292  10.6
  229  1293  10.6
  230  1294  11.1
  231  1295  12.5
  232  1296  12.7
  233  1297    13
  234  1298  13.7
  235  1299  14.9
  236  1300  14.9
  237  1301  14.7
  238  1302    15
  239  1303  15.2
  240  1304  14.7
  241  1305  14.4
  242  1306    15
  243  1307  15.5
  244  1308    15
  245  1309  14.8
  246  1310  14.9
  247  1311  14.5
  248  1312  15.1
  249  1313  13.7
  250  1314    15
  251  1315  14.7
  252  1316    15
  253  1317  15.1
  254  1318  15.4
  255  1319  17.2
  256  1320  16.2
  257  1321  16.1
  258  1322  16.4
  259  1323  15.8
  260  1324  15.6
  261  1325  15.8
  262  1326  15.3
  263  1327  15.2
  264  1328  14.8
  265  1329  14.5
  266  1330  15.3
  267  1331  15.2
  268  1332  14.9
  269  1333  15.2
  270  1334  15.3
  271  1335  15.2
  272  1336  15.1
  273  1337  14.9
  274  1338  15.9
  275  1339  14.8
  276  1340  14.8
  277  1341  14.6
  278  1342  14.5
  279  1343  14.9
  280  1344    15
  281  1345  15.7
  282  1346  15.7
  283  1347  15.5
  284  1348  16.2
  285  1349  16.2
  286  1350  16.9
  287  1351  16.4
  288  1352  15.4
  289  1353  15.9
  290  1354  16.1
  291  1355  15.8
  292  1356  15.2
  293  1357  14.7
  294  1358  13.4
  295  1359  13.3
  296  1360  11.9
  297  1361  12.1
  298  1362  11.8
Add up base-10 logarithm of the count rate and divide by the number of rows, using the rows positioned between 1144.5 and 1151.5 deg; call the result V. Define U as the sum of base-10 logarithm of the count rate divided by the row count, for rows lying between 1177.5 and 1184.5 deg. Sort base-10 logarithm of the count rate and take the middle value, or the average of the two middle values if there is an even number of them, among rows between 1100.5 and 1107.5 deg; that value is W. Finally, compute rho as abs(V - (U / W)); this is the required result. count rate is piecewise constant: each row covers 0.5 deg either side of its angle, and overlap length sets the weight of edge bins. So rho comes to 0.16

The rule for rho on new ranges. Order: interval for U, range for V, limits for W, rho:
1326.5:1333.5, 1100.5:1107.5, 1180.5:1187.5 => 0.36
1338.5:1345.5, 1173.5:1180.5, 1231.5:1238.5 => 0.42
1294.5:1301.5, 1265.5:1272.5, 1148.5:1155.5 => 0.39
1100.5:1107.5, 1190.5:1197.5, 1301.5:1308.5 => 0.12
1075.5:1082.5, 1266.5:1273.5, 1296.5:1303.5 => 0.10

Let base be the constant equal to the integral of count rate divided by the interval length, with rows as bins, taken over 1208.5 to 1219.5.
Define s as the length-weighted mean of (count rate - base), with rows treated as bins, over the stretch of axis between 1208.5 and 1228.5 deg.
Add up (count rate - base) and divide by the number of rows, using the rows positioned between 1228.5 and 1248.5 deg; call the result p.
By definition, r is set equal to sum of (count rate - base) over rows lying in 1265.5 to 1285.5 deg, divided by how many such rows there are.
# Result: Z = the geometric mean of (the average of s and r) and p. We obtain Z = 0.5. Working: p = 0.31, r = 1.4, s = 0.17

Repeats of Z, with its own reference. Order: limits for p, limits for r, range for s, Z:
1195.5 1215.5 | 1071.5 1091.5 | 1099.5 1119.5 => 0.4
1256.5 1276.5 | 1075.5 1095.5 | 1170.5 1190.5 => 1.1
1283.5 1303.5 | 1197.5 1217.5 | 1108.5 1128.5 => 0.7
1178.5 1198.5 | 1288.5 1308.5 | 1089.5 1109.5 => 1.2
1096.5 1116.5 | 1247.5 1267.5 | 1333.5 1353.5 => 1.4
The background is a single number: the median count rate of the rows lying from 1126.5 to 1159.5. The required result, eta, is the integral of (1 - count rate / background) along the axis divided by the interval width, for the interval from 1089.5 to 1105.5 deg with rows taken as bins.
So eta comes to -0.17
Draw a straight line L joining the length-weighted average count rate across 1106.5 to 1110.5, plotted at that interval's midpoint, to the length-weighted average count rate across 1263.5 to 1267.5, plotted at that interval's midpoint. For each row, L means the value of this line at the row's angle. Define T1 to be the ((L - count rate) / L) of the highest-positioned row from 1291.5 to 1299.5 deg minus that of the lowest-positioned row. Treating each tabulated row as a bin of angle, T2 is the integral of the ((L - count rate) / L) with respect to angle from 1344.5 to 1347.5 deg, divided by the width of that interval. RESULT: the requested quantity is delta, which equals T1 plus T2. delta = -1.1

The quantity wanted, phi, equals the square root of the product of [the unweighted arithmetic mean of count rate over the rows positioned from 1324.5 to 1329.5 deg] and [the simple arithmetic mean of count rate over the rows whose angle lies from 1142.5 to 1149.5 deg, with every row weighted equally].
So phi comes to 10.0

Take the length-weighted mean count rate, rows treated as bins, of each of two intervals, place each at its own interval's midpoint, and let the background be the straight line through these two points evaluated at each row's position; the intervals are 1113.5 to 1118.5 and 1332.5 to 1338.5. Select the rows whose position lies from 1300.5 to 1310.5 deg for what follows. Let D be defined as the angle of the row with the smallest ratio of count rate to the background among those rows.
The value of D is 1305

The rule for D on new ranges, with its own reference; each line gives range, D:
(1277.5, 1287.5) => 1286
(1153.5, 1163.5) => 1162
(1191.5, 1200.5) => 1193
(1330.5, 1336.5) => 1332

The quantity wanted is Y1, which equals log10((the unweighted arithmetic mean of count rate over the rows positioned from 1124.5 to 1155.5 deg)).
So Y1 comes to 0.86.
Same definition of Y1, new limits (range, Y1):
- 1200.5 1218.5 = 0.88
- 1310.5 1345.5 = 1.18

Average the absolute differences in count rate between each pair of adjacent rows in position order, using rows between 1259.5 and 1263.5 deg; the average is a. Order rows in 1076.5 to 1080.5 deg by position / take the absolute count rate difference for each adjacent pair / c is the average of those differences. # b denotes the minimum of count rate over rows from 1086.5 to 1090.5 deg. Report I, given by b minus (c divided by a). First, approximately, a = 0.26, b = 9.68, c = 0.20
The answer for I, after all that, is 8.9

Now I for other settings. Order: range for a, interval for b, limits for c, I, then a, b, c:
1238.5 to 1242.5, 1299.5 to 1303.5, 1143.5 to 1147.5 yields 13.9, 0.25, 14.7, 0.20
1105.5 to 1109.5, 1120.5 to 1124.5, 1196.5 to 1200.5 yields 5.9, 0.28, 7.54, 0.45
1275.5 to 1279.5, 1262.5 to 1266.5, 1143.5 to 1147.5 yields 7.6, 0.35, 8.18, 0.20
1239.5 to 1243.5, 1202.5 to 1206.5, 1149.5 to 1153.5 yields 6.3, 0.32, 7.21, 0.28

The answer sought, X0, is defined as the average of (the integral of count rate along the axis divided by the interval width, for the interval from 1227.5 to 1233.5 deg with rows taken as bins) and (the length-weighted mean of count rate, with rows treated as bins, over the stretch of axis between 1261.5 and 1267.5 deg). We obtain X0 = 8.3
